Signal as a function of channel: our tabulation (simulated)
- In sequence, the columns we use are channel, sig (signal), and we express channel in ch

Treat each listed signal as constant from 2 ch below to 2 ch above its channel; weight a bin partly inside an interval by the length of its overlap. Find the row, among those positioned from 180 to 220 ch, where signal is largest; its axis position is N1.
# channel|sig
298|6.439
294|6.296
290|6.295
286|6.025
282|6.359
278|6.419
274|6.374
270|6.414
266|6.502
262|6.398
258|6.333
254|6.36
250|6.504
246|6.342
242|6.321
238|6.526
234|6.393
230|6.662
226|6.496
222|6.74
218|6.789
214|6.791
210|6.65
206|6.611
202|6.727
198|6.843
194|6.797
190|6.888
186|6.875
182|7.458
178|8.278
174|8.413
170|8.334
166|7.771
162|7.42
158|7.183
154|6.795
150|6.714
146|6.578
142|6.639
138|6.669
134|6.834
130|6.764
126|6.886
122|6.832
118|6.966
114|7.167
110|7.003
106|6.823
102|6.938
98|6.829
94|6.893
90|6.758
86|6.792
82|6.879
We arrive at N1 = 182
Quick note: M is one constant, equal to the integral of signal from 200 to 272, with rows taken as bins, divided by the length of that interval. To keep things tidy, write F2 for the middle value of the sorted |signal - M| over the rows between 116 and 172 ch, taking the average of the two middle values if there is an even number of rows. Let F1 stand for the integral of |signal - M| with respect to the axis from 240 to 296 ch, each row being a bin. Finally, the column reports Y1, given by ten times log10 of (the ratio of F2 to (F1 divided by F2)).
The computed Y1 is -20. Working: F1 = 10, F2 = 0.3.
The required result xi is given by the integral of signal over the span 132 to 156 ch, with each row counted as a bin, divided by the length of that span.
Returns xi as 6.7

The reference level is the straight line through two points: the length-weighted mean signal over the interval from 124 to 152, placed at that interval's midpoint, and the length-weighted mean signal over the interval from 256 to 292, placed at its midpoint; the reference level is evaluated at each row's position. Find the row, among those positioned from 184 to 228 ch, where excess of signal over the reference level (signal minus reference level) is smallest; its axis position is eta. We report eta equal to 226 ch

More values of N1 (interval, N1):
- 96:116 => 114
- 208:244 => 214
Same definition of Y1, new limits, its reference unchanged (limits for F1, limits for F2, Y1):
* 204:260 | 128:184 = -16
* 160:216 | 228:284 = -34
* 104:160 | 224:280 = -30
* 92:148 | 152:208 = -18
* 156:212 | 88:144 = -27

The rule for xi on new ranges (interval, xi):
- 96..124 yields 6.9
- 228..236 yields 6.5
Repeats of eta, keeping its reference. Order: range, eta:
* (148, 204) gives 150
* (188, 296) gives 286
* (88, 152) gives 146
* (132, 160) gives 146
